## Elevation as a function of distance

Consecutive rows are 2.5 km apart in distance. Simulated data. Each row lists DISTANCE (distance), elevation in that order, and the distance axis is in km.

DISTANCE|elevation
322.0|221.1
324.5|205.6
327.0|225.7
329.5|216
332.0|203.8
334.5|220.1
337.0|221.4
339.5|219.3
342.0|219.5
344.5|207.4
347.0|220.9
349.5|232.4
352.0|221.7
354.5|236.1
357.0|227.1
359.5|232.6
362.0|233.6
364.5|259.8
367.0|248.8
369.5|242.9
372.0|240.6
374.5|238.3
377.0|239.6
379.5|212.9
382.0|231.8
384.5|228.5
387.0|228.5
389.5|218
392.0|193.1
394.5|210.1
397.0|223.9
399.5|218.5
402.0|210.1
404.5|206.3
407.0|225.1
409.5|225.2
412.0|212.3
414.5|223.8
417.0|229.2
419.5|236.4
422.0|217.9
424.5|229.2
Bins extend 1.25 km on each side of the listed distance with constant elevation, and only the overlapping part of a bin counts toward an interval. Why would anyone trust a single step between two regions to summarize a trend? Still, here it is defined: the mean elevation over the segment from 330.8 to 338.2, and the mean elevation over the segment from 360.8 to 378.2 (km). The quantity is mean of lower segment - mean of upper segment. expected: -28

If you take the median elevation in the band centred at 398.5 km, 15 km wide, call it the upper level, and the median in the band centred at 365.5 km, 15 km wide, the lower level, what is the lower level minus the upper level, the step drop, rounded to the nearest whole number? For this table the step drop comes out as 32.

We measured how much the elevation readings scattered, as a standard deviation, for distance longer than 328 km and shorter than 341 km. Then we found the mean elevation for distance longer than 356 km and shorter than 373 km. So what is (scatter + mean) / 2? 124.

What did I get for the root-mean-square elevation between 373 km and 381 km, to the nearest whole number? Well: 231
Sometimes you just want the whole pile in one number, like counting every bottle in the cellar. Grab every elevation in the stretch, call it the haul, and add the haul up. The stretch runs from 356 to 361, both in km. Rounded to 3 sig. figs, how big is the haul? 460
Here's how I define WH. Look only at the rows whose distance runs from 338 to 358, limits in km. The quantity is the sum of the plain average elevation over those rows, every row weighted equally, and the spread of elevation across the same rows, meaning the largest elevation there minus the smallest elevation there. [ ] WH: 252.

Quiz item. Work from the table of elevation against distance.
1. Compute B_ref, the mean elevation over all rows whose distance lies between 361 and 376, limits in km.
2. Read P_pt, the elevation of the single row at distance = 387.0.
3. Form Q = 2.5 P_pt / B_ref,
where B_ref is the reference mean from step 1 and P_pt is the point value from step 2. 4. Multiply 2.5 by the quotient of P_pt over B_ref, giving 2.34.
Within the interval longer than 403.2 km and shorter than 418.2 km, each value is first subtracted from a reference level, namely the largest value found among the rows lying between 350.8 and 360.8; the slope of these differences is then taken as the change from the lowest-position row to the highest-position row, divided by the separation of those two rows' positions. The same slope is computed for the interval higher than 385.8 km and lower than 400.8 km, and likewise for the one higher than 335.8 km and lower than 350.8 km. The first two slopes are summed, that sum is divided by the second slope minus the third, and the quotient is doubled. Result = -1.2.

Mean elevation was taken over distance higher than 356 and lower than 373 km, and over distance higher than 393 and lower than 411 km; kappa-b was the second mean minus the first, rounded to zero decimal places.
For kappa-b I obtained -24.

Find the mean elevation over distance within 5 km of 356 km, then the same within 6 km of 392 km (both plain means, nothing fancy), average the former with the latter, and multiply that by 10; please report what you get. 2220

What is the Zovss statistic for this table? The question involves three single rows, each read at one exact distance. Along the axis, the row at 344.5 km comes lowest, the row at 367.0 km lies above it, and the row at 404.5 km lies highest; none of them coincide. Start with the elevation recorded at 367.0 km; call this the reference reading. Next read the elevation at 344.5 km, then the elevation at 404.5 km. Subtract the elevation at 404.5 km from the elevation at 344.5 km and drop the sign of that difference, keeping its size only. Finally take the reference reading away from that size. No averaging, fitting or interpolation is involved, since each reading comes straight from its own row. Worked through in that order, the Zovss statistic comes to -248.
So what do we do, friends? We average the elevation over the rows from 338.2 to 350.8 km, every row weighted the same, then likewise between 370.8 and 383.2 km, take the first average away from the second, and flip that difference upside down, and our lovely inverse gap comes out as 0.08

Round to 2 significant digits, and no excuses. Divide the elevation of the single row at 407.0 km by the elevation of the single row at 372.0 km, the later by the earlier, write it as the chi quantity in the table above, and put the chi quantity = 0.94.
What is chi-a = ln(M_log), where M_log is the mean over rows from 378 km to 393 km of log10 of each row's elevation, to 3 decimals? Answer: 0.850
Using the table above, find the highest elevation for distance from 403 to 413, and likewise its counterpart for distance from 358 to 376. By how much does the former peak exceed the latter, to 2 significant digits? -35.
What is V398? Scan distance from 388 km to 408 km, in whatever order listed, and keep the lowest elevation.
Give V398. 193.1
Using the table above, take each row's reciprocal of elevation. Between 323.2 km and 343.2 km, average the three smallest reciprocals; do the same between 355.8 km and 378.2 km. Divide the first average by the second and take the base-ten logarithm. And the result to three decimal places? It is 0.051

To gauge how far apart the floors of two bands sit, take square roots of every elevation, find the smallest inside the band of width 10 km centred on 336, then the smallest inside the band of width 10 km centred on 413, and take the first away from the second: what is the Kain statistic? 0.29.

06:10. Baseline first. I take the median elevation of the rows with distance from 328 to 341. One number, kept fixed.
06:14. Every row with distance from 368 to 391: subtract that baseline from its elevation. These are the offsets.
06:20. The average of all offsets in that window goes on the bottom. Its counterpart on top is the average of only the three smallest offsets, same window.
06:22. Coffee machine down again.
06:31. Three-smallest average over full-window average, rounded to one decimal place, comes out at 0.0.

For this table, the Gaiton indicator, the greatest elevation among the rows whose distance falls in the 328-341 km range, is 221.4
